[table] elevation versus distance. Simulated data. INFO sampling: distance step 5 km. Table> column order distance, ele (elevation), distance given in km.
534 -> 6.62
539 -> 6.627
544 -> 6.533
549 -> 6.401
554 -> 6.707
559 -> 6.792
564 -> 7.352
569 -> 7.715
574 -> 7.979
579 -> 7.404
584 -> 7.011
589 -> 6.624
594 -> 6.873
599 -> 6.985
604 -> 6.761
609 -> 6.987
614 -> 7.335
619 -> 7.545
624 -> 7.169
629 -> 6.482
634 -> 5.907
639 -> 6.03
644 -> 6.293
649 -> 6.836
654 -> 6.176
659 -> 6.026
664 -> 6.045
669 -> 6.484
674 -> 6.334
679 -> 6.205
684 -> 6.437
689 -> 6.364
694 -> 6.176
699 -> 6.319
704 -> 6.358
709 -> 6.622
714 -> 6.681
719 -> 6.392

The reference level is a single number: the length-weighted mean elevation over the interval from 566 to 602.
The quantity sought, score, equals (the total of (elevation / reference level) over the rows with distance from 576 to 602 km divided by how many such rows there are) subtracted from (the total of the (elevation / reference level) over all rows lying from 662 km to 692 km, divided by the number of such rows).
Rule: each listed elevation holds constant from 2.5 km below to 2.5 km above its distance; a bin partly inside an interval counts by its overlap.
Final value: -0.09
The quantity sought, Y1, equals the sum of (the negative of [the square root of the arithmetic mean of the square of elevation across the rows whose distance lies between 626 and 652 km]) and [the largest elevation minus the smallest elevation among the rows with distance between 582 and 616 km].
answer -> -5.61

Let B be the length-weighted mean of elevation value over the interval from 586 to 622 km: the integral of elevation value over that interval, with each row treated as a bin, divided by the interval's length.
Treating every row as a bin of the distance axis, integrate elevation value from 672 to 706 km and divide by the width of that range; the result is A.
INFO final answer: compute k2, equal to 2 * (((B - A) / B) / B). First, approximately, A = 6.31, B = 7.02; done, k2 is 0.029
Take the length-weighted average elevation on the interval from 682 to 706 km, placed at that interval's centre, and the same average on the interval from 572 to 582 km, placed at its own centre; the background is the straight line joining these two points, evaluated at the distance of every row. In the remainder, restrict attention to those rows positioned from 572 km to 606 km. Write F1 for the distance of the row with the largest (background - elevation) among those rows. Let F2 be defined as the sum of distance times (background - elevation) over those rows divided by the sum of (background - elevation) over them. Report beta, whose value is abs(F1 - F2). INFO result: 5.2 km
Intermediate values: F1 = 589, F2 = 594.2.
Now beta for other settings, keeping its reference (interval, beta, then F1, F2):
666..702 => 1.0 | 679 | 678.0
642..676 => 1.5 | 659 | 657.5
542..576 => 1.6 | 549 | 550.6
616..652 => 5.0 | 634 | 639.0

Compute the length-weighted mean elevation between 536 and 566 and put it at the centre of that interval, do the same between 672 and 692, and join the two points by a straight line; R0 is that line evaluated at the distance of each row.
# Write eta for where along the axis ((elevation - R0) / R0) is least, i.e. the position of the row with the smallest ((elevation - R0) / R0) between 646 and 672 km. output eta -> 659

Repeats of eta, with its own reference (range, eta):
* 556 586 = 559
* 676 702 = 679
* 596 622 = 604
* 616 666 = 634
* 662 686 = 664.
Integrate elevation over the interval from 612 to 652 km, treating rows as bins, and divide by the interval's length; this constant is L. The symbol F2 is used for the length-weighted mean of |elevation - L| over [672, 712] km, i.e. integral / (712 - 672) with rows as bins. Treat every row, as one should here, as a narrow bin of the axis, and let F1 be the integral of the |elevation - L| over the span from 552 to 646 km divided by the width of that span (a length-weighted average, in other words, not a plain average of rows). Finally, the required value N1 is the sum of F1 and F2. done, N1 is 0.81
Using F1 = 0.483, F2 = 0.33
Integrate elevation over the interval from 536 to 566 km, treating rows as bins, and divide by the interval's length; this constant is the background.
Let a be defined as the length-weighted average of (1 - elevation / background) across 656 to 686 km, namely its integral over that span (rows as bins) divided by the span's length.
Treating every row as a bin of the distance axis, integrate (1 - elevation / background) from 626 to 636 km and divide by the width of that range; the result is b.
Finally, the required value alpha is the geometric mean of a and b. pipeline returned 0.0697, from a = 0.070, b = 0.07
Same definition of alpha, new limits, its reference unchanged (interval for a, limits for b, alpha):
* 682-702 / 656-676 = 0.0669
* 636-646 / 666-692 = 0.0688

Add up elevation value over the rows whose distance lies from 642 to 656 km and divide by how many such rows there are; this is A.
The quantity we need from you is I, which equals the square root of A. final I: 2.54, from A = 6.4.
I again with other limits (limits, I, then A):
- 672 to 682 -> 2.50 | 6.3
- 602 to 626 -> 2.68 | 7.2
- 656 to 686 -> 2.50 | 6.3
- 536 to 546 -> 2.57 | 6.6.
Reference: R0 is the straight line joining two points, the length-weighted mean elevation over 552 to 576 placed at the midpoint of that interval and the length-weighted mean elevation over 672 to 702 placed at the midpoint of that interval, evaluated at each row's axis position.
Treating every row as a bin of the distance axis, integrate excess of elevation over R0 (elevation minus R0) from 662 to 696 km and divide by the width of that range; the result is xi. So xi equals -0.07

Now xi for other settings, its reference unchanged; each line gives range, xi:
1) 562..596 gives 0.10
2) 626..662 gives -0.40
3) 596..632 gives 0.12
